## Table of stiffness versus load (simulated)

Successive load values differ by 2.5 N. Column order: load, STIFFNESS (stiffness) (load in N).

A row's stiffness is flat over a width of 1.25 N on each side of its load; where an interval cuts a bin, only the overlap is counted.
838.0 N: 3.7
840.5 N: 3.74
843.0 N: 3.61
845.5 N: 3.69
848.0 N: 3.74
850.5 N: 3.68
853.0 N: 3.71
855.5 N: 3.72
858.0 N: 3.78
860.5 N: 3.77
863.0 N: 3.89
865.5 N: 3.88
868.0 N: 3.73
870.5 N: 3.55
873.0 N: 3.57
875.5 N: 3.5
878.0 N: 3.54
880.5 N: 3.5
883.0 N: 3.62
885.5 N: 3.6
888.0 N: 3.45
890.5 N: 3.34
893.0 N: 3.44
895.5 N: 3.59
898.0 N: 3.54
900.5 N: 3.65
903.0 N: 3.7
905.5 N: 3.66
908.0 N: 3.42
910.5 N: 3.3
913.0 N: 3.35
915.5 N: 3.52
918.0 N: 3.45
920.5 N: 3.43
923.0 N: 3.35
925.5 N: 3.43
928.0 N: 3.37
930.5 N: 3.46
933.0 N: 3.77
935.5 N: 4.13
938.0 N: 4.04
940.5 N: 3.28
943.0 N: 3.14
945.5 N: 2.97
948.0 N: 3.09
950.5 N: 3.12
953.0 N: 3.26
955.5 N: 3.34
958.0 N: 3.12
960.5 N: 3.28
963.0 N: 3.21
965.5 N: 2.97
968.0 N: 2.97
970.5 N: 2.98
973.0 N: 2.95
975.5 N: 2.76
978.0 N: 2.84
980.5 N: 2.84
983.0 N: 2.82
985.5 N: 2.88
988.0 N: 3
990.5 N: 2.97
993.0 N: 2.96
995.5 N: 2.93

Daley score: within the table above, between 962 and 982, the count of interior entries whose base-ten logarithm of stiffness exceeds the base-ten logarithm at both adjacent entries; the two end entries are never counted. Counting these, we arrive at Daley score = 1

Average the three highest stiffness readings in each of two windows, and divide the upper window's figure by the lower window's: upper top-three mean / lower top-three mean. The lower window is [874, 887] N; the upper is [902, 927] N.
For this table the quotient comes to 1.01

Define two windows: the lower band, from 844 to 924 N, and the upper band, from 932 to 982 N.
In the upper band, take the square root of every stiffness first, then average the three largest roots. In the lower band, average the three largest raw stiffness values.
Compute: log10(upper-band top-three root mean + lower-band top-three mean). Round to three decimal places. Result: 0.767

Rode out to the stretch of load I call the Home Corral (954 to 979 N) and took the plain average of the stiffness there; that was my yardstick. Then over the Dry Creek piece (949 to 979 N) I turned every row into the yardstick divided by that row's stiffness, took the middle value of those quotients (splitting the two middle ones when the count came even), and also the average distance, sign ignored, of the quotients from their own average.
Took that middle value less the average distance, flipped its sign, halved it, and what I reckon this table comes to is -0.474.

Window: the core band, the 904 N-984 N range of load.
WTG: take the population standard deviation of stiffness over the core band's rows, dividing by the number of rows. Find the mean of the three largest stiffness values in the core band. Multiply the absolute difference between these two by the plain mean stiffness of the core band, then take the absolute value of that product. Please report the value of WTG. 12.0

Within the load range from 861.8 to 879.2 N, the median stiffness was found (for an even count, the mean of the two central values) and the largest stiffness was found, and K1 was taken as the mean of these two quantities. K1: 3.7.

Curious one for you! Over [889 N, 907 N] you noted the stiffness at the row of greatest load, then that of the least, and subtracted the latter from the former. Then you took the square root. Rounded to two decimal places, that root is 0.57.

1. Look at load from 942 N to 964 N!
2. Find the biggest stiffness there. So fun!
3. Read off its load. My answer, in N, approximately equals 955.5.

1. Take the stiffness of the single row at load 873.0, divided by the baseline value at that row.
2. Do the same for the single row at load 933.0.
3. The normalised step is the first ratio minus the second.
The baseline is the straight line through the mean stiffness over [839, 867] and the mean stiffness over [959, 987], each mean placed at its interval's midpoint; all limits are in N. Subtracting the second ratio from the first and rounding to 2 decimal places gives -0.18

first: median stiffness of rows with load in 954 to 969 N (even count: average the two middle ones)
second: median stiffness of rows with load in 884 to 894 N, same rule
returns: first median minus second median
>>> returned -0.28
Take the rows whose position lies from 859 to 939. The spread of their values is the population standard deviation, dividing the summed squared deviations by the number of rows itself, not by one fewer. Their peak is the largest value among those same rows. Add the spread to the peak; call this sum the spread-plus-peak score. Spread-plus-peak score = 4.3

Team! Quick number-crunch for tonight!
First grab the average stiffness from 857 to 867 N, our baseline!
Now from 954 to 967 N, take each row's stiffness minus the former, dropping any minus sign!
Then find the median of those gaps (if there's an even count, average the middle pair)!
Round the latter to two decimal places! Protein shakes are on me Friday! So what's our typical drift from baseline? 0.62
